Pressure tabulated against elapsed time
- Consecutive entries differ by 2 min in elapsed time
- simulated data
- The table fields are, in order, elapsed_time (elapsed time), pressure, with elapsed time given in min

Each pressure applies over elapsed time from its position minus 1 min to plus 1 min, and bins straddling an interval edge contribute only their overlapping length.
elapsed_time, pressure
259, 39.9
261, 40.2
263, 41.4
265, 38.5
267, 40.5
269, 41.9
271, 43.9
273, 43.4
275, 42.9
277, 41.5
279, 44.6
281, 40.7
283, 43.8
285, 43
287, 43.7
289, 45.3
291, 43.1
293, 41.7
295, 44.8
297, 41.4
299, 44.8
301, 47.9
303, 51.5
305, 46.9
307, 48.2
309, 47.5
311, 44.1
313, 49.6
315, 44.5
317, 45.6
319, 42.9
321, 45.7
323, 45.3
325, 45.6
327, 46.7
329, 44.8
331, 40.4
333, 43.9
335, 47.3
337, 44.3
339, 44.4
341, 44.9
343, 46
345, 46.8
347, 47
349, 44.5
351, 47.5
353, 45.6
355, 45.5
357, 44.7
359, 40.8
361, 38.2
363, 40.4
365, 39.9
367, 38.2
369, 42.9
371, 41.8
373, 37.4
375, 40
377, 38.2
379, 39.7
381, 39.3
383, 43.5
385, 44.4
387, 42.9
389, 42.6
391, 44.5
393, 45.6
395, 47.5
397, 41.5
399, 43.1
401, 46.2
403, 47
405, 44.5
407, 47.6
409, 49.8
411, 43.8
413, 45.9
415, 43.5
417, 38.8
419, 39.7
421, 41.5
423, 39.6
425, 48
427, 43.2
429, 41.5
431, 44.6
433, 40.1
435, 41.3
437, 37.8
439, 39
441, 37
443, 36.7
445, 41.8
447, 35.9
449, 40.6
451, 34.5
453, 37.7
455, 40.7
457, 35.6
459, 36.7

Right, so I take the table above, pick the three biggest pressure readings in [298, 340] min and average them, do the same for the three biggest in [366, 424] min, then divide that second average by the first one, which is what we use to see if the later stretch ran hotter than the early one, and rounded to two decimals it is 0.97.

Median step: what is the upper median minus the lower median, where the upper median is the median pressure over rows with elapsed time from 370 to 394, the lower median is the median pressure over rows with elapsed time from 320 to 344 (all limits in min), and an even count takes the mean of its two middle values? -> -2.9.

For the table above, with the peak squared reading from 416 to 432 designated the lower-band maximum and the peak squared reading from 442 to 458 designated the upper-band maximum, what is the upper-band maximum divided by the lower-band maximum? 0.76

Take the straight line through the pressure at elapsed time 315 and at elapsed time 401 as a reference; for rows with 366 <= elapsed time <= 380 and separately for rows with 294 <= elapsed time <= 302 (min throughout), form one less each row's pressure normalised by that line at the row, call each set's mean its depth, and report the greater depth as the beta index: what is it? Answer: 0.13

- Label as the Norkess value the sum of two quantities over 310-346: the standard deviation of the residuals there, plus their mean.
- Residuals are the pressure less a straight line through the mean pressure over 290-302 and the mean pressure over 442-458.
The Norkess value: 4.4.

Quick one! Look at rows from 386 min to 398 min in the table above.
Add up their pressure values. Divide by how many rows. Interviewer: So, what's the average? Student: 44.1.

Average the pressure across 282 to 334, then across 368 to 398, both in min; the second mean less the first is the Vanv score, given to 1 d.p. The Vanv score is -3.0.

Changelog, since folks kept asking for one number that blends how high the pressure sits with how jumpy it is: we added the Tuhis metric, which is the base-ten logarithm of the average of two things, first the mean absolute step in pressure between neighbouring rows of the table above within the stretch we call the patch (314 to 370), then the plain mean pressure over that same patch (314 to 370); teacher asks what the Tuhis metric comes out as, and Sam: 1.362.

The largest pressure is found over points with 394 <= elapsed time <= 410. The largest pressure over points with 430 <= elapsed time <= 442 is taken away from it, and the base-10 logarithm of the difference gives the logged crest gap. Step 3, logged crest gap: 0.72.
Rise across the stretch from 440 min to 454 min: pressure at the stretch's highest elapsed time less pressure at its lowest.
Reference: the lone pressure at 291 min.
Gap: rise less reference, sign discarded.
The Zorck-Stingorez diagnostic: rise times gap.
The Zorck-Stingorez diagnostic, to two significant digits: 30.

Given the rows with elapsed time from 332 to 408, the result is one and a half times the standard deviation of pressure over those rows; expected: 4.5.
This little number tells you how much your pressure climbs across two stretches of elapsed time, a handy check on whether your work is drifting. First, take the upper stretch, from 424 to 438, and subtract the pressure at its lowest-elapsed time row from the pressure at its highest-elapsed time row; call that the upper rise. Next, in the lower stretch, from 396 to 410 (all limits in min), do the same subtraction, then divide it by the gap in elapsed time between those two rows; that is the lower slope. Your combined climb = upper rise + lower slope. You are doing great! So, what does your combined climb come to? -10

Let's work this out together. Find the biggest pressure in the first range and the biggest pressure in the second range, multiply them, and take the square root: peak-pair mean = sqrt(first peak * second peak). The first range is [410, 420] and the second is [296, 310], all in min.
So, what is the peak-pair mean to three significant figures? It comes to 48.6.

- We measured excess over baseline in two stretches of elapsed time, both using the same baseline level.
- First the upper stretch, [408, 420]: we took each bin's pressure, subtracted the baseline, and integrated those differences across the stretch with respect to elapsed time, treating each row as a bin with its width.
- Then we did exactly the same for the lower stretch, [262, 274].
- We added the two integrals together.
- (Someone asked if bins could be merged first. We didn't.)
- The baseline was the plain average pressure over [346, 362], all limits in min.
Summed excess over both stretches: -39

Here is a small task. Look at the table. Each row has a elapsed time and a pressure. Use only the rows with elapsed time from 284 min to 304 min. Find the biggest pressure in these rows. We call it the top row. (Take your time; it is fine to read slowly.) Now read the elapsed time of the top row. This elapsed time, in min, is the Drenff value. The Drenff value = 303 min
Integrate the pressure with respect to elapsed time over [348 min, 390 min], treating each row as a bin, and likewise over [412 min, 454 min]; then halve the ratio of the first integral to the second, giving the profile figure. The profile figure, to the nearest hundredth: 0.52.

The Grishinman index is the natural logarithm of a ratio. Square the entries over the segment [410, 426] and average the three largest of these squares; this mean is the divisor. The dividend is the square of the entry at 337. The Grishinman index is -0.1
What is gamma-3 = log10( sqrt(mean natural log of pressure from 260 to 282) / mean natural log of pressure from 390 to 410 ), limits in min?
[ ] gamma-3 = -0.296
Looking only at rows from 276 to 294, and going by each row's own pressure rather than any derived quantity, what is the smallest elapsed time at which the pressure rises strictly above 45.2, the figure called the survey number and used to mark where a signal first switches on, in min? 289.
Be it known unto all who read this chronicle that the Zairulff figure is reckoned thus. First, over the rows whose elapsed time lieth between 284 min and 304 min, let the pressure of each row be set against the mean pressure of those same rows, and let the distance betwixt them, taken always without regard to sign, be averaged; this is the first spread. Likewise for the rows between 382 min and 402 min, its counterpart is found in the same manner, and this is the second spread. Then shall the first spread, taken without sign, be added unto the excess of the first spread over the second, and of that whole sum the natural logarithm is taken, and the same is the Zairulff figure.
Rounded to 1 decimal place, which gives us 1.0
